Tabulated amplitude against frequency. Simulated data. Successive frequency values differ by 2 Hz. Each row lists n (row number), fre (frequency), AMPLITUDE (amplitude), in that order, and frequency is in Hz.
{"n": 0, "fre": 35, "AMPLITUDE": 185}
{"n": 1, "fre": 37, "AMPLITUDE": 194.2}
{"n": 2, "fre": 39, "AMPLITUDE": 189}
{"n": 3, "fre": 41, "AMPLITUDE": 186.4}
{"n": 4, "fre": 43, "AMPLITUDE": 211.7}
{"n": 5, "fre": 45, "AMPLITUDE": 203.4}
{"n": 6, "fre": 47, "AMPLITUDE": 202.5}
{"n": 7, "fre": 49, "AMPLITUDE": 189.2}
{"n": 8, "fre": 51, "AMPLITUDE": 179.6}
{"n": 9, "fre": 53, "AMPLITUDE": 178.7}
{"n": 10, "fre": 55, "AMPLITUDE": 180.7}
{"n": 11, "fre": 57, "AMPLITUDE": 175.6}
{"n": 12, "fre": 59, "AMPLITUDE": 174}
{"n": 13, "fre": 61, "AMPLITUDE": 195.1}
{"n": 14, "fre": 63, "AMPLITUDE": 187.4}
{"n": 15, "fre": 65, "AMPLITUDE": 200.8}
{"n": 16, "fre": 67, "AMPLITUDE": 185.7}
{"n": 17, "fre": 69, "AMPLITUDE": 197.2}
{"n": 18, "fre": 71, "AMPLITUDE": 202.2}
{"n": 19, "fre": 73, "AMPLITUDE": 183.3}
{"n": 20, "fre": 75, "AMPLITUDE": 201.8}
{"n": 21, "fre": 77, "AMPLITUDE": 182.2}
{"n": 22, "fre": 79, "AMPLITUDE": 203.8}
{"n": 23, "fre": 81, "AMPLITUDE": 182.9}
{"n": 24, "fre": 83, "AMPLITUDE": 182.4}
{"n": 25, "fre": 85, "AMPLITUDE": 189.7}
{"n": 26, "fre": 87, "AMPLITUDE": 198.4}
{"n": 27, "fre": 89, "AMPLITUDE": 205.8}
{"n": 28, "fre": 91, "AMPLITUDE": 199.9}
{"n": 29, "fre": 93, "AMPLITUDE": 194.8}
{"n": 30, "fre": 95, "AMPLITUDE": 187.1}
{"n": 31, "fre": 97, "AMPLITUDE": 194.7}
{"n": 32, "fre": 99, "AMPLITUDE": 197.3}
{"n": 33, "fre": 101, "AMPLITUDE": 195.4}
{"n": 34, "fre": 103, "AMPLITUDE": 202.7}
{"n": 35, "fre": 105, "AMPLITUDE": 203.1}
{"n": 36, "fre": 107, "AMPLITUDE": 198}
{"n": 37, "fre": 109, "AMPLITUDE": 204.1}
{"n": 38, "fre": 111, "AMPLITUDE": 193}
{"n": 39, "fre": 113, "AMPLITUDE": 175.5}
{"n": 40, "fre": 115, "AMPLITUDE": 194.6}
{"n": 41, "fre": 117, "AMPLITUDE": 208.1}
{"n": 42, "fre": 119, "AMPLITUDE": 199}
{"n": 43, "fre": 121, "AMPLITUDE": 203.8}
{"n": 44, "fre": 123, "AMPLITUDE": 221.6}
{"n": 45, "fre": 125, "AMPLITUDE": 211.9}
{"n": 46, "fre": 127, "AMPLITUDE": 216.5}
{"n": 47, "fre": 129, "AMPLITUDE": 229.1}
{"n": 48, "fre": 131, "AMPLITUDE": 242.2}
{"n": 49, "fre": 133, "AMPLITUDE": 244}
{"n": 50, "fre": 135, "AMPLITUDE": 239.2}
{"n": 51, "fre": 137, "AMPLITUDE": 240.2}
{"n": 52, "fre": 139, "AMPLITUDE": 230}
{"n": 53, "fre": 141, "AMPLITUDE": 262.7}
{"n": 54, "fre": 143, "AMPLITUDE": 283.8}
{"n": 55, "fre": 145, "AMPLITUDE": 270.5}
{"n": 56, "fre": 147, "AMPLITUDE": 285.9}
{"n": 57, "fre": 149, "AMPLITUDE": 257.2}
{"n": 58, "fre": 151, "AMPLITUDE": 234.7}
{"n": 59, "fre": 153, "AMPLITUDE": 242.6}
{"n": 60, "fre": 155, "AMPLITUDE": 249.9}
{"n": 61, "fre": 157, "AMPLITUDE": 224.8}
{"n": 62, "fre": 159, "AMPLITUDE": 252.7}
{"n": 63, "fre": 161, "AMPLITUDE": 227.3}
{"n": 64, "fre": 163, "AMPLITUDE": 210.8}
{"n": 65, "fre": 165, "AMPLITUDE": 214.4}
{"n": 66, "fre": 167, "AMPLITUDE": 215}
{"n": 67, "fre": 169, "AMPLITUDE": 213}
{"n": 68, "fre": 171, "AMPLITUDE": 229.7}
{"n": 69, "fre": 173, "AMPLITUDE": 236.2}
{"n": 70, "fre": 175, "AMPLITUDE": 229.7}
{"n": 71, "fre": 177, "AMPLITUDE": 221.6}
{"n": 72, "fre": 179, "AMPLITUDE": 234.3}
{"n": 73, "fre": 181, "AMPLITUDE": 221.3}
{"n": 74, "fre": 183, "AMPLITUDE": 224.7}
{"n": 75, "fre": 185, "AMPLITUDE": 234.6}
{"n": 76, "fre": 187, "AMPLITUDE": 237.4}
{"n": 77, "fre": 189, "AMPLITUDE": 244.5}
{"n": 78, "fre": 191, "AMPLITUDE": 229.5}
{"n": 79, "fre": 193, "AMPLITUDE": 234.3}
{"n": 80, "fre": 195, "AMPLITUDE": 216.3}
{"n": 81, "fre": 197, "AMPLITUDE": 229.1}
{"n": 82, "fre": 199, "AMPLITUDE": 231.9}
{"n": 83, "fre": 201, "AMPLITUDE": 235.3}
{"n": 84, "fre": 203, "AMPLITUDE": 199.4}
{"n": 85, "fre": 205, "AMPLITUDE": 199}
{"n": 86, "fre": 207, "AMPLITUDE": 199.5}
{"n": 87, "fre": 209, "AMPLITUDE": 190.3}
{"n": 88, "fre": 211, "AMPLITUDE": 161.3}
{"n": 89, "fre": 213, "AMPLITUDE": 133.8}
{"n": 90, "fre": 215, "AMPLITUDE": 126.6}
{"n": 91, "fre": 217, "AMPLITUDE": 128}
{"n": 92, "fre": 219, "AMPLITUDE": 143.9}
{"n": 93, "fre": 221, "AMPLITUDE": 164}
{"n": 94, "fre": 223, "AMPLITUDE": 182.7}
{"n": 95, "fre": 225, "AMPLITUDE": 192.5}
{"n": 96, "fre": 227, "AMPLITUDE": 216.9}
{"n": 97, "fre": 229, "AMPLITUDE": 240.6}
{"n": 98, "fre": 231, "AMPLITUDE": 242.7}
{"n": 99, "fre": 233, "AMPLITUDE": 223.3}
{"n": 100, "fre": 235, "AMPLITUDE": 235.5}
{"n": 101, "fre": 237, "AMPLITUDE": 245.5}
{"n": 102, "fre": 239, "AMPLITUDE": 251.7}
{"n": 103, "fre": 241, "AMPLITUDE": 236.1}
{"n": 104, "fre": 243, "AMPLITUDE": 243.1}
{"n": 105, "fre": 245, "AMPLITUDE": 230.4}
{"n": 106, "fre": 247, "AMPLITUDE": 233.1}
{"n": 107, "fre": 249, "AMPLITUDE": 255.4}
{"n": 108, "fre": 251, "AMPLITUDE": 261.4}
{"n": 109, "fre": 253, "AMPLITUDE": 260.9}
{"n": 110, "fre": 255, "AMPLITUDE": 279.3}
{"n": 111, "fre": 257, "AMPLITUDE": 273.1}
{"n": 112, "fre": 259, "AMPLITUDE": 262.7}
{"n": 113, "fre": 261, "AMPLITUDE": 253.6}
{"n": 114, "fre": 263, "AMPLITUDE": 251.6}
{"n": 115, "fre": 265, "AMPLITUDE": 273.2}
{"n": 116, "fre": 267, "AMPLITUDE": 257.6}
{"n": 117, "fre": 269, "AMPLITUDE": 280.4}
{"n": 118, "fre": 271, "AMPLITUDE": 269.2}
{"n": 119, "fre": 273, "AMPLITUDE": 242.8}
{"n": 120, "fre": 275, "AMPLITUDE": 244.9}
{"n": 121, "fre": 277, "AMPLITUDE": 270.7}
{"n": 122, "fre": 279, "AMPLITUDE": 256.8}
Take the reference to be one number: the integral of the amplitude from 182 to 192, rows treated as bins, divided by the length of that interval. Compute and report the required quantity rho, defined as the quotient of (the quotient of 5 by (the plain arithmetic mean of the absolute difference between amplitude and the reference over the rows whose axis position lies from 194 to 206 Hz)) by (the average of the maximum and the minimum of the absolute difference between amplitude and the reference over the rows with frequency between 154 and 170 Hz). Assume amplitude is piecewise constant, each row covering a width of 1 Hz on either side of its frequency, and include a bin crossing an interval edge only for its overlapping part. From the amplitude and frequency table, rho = 0.021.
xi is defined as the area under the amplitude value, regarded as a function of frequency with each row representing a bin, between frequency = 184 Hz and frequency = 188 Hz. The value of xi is 944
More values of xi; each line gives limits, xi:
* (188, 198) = 2307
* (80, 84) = 731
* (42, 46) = 830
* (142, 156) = 3649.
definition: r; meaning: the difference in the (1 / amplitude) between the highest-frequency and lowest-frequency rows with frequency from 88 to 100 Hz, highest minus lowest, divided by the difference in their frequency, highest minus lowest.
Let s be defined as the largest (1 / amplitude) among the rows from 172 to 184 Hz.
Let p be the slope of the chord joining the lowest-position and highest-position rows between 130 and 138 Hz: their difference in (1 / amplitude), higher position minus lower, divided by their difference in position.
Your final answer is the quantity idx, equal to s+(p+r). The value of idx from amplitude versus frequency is 0.0045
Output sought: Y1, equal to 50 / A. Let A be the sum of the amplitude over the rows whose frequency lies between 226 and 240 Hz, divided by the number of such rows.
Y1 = 0.211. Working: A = 237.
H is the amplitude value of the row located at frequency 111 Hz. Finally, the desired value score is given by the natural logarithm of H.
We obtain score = 5.26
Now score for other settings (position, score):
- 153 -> 5.49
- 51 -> 5.19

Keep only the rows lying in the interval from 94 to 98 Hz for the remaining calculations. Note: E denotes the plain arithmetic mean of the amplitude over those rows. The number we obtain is 191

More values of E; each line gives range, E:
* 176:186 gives 227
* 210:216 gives 141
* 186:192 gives 237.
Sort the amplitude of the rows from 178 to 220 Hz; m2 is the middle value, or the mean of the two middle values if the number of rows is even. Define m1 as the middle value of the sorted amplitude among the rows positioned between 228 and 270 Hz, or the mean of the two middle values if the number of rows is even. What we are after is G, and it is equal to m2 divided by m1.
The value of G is 0.88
